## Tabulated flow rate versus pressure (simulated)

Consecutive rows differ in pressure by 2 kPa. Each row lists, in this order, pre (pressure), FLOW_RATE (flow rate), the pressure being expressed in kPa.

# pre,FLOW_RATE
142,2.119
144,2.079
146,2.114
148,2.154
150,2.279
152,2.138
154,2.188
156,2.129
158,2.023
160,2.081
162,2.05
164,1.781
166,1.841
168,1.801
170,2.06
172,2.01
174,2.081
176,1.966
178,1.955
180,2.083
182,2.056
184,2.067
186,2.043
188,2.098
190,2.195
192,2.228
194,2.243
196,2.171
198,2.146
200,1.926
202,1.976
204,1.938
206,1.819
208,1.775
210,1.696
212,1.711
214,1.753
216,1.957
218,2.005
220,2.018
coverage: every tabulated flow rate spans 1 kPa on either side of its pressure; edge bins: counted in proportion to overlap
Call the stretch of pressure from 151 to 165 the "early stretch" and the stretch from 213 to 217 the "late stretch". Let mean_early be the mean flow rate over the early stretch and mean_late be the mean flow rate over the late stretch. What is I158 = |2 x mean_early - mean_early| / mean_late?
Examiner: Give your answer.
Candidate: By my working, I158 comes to 1.11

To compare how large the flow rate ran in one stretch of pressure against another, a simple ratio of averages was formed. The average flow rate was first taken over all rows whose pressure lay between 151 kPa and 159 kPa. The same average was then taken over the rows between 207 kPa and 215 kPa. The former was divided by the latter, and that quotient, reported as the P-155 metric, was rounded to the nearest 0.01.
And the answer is 1.22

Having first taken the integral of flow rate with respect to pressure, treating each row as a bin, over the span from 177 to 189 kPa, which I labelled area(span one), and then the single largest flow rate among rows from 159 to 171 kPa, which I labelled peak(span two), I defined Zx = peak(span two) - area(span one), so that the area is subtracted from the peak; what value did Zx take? -22.5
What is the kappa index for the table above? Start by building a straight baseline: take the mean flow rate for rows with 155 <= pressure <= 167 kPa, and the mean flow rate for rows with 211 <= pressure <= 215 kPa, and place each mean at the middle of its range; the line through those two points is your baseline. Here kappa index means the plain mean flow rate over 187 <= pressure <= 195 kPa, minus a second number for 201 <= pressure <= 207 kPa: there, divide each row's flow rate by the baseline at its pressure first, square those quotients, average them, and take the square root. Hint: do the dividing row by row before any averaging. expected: 1.11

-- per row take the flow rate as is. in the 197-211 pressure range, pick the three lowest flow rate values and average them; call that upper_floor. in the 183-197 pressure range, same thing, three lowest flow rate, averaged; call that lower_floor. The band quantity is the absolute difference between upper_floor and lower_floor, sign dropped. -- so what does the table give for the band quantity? 0.31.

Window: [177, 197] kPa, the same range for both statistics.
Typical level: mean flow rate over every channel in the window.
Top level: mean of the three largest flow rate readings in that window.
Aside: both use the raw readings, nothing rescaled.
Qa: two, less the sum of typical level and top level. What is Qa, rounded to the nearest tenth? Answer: -2.3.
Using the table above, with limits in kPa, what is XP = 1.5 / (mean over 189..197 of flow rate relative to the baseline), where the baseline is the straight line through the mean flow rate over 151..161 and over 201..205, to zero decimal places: 7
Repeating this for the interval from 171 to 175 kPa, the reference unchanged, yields -146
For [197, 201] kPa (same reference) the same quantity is 23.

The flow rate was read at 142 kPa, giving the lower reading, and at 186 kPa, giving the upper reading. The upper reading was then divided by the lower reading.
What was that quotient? 0.96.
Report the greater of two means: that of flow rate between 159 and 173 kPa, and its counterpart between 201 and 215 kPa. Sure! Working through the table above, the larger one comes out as 1.95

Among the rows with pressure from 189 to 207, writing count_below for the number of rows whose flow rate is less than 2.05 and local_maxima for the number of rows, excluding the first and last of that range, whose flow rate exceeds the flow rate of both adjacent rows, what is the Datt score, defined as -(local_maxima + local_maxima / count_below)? -2.5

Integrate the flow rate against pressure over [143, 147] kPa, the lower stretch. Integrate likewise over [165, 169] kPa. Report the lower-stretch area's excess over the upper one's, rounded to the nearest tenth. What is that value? 1.1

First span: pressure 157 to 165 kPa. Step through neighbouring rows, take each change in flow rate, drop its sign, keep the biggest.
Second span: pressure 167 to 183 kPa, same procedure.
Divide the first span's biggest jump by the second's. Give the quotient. 1.0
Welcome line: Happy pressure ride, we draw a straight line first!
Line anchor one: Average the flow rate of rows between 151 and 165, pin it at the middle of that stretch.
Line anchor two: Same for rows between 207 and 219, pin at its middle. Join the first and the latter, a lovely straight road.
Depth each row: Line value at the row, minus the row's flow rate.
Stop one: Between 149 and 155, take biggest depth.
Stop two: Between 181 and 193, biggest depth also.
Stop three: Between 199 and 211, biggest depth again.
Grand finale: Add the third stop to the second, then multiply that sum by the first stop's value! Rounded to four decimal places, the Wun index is -0.0016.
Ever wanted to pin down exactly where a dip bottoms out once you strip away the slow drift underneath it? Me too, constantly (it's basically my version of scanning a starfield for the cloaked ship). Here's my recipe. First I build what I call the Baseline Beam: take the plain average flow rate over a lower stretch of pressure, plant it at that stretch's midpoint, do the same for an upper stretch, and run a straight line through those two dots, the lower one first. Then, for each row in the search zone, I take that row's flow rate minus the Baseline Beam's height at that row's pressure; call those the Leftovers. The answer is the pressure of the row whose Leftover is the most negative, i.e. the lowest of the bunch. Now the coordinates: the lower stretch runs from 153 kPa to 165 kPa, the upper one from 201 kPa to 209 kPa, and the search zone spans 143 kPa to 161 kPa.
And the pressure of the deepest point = 158 kPa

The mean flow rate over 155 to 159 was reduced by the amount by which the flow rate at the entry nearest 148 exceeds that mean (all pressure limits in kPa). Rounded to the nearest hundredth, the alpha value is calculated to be 2.00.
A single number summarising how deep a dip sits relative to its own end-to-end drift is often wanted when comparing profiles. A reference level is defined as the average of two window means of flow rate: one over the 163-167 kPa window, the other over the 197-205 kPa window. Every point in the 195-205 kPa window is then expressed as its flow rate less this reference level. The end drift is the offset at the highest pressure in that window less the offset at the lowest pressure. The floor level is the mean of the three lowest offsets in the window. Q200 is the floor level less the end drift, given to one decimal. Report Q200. 0.3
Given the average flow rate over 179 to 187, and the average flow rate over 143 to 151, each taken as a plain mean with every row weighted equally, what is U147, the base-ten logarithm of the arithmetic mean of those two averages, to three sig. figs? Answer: 0.324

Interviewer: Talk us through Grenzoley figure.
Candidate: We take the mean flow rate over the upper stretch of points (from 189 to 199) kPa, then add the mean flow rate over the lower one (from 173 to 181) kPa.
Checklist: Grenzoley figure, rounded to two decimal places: 4.22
